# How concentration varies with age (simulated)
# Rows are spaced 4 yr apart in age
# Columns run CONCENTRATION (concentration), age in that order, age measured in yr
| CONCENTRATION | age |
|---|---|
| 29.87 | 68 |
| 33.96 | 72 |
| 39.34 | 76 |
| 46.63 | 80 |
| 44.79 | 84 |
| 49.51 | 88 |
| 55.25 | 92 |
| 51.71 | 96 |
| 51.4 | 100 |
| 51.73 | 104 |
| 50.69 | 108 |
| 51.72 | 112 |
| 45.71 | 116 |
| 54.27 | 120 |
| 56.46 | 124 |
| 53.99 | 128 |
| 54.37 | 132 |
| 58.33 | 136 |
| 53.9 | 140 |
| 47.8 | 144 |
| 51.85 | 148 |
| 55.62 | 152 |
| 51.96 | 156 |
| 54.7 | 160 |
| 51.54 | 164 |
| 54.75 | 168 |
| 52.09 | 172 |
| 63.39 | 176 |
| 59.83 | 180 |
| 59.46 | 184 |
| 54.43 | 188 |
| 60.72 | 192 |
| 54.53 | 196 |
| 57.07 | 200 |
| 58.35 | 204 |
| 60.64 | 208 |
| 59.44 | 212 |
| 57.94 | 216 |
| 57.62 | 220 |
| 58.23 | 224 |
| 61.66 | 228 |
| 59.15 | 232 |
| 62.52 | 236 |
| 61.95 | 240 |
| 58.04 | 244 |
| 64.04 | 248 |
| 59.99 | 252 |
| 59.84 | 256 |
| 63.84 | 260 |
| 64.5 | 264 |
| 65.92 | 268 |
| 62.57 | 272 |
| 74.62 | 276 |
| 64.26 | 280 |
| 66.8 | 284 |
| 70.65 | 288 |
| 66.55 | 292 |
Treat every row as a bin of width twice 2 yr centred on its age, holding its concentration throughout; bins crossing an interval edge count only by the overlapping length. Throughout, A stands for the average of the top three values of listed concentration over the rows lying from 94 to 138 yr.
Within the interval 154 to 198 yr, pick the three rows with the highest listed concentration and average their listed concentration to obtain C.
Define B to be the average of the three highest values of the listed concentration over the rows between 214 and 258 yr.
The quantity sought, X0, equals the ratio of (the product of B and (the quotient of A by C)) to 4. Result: 14.4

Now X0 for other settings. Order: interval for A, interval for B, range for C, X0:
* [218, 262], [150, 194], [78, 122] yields 18.1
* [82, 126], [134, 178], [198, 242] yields 13.2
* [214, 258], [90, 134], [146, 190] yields 14.3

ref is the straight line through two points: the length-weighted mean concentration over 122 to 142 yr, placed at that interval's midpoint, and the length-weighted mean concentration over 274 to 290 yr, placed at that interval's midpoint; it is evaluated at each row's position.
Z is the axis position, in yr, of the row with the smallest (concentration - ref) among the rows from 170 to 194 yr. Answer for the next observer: 172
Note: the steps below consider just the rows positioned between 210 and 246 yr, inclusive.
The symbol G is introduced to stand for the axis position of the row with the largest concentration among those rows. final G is 236 yr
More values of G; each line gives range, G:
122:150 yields 136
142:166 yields 152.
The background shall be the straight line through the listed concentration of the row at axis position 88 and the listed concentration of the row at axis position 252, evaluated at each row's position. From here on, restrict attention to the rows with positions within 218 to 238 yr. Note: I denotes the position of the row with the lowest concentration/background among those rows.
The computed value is 220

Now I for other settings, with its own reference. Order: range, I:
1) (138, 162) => 144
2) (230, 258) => 244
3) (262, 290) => 272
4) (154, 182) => 164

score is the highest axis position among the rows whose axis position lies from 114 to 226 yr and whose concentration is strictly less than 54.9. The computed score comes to 196 yr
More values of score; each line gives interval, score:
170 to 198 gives 196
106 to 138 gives 132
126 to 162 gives 160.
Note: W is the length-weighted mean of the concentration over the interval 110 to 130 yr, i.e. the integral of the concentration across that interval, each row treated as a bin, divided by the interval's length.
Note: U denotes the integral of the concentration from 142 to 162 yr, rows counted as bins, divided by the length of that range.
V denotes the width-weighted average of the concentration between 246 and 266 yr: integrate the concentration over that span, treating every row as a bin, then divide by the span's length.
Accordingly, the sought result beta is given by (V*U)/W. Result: 62.4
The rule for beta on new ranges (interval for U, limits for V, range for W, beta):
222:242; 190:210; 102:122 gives 69.6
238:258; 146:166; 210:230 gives 54.8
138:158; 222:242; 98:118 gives 63.1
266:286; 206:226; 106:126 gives 75.9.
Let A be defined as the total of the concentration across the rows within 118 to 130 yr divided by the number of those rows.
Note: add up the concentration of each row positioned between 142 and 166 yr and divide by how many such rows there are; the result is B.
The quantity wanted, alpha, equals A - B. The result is 3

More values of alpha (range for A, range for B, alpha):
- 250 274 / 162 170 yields 10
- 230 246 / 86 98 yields 8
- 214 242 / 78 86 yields 14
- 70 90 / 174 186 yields -18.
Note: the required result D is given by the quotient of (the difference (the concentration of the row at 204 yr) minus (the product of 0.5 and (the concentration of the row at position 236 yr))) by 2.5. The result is 10.8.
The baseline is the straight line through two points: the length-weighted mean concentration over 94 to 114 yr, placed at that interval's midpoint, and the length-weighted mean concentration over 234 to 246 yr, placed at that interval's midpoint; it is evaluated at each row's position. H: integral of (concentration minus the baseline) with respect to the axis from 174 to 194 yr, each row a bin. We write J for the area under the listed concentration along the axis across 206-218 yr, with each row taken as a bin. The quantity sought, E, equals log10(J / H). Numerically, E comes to 1.1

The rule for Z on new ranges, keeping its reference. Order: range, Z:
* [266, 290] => 272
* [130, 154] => 144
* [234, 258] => 244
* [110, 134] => 116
